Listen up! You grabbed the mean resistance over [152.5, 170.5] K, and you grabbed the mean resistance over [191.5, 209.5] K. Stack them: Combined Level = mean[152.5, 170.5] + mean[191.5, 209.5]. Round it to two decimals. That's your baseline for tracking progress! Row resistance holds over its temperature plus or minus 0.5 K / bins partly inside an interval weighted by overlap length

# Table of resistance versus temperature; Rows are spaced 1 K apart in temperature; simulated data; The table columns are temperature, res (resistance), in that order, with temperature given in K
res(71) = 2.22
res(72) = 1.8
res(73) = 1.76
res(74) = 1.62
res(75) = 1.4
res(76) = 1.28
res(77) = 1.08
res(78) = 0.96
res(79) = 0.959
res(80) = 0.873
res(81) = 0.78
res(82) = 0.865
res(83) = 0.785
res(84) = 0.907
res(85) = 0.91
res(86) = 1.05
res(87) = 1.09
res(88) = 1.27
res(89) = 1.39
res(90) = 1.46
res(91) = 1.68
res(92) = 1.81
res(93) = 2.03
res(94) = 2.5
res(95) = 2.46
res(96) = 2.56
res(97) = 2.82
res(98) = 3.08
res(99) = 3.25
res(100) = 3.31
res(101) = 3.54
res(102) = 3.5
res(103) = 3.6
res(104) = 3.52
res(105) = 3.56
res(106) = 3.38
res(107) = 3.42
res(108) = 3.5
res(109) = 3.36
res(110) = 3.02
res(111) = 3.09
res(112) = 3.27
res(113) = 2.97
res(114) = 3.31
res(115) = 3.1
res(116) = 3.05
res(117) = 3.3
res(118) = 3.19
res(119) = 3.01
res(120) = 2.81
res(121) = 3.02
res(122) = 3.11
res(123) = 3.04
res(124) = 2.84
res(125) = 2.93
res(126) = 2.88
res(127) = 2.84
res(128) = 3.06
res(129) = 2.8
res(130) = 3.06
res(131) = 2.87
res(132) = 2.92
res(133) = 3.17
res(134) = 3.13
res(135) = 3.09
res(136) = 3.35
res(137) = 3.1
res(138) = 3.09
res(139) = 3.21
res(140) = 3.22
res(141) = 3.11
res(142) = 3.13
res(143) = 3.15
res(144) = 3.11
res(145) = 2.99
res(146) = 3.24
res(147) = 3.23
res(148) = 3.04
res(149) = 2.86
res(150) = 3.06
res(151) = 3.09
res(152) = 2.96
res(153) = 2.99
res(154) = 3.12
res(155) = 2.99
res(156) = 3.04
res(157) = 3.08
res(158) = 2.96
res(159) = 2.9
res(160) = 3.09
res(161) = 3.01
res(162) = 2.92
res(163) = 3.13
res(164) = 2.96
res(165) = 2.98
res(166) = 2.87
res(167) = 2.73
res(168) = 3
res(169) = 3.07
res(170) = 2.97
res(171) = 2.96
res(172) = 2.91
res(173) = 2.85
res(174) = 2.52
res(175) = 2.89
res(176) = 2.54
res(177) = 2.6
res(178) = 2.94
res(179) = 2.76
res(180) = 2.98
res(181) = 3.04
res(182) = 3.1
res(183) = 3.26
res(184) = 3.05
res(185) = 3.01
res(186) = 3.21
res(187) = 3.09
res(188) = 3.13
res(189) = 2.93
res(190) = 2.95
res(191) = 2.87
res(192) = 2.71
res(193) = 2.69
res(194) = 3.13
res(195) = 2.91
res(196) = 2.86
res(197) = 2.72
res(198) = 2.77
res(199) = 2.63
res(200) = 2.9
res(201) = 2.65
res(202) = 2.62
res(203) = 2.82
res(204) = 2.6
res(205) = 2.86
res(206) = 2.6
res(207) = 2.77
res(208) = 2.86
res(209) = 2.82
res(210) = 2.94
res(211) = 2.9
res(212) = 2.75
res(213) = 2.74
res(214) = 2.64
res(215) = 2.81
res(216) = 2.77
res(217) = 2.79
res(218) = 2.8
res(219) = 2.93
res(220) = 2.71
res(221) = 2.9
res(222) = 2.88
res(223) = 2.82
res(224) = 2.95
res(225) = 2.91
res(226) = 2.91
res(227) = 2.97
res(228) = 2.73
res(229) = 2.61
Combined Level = 5.76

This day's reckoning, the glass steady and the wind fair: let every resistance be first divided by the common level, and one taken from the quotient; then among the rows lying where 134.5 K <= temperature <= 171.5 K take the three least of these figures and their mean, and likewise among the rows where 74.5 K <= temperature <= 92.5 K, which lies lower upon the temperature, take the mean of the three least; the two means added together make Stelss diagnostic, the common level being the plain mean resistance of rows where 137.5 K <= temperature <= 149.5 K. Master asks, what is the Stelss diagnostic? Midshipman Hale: -0.83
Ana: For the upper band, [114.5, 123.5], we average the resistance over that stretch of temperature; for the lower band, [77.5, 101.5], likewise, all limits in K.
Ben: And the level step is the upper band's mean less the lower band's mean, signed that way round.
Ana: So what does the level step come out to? 1.3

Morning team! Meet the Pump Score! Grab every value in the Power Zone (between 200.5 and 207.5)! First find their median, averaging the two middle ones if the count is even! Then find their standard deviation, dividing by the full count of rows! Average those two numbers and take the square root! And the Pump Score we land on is 1.17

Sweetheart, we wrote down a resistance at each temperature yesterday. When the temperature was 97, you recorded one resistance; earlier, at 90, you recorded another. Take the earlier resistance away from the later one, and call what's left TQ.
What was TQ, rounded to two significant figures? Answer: 1.4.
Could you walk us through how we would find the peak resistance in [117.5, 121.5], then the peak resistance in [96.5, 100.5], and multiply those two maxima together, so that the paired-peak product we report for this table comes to 10.6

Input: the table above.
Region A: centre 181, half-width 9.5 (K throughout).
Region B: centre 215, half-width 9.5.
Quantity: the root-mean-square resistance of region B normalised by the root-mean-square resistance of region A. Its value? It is 0.96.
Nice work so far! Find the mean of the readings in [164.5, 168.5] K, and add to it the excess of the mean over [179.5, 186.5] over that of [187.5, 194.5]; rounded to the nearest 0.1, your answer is 3.1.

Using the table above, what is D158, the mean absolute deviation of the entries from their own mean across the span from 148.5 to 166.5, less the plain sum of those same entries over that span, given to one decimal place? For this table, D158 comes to -53.9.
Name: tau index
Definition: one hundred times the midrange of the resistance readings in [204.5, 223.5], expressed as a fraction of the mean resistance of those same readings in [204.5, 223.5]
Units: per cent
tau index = 99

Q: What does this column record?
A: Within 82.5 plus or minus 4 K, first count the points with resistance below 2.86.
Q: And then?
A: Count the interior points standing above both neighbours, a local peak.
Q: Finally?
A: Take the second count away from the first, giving 7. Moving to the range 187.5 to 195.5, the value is 0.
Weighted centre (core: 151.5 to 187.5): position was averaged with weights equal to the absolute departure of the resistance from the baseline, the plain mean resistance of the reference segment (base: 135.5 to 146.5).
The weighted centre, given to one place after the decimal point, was 170.4 K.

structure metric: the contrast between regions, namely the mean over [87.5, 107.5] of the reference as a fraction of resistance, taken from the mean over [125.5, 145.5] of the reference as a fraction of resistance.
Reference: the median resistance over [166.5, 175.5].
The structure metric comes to -0.26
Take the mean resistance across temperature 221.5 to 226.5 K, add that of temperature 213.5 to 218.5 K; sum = 5.66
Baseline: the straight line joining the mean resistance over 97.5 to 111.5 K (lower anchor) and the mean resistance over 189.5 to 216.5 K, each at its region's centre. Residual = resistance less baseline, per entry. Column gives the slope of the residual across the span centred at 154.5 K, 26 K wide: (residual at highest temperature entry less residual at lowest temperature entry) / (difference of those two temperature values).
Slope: -0.010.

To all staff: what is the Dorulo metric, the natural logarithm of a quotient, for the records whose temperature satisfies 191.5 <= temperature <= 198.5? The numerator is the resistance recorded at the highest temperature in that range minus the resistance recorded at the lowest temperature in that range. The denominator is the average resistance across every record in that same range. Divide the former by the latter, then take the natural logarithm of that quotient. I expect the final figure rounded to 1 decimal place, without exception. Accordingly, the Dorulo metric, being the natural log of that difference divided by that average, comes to -3.9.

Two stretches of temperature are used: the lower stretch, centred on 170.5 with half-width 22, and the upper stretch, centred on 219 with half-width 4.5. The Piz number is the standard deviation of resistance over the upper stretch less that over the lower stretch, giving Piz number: -0.09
